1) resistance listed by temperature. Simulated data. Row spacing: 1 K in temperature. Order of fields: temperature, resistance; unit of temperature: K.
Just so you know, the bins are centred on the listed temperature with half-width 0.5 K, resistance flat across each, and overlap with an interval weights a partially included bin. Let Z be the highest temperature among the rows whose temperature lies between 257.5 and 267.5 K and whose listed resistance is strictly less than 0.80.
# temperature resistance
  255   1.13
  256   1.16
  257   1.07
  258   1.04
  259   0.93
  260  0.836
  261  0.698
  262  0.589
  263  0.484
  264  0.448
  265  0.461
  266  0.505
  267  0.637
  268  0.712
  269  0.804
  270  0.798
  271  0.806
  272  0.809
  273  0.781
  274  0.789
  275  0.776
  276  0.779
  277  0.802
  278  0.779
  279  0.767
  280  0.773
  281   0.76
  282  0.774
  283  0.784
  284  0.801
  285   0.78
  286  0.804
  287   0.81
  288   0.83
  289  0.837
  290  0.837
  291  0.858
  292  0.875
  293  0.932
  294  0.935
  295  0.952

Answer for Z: 267 K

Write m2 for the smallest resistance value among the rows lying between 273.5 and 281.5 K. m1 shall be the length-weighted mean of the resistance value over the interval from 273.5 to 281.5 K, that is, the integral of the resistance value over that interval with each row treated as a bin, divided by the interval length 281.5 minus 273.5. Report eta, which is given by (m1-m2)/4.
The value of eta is 0.005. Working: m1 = 0.778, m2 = 0.76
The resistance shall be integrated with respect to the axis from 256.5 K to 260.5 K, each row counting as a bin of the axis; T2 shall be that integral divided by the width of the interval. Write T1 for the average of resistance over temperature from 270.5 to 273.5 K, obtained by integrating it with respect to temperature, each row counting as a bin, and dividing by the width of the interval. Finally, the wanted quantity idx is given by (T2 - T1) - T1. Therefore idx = -0.63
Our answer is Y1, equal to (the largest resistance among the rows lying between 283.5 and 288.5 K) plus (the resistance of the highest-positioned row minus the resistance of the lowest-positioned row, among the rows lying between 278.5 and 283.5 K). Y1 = 0.8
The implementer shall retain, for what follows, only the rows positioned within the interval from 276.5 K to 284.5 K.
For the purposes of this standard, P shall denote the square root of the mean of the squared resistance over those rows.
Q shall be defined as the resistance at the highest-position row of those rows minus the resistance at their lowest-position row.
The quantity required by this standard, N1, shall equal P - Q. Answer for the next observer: 0.78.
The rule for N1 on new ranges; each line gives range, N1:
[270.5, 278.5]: 0.82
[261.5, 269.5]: 0.38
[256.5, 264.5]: 1.42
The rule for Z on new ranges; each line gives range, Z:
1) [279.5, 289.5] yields 285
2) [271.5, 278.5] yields 278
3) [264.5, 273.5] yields 273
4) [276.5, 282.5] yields 282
